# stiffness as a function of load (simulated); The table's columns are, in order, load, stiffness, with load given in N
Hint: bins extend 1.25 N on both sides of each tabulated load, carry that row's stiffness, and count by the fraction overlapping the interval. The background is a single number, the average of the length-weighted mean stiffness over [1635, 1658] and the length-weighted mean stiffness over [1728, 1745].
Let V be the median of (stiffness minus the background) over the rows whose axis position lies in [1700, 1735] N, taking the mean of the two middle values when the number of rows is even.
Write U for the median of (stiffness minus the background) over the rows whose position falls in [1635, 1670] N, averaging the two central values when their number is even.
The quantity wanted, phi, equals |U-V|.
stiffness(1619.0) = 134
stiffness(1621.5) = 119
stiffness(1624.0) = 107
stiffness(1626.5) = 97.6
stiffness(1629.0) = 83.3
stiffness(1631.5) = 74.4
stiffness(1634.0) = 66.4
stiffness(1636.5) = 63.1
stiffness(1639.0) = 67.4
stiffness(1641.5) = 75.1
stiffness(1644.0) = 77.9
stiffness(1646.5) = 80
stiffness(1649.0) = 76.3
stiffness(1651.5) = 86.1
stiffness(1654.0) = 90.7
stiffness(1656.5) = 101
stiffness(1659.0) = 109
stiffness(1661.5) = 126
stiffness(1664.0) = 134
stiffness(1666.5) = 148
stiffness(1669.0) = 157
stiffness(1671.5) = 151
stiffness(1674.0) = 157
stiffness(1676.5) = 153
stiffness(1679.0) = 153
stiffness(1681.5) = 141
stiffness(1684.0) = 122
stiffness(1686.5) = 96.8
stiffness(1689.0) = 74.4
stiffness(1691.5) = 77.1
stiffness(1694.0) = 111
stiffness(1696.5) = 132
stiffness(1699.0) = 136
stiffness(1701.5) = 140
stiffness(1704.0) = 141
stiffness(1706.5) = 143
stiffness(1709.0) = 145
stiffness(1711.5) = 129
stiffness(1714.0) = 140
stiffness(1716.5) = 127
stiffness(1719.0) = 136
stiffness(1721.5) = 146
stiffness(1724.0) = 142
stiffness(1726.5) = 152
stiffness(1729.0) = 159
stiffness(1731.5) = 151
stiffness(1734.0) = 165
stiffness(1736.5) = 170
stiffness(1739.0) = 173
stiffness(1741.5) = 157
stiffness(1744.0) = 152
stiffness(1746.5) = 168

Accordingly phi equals 54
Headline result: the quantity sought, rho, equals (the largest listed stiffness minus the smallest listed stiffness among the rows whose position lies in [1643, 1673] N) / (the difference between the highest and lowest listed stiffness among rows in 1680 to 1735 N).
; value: 0.9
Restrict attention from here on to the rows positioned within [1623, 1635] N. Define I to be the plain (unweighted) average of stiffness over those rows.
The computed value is 86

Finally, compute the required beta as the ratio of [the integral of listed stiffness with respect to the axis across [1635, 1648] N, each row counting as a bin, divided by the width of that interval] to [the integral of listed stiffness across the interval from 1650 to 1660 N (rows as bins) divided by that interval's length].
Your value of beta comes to 0.76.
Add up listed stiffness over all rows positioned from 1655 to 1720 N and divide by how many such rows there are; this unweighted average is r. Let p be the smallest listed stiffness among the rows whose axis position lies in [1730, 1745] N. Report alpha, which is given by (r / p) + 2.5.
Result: 3.36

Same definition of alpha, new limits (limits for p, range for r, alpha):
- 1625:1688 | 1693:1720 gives 4.63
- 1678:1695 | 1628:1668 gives 3.73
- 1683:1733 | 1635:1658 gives 3.57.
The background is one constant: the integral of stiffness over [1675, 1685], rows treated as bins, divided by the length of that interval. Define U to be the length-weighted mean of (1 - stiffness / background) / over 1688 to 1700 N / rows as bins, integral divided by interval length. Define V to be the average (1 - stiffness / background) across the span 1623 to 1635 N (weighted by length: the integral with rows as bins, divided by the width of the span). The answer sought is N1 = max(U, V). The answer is 0.40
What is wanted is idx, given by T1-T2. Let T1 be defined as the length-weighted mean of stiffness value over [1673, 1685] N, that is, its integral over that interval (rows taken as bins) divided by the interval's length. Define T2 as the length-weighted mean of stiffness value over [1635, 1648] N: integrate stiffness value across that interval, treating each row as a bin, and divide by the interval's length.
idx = 73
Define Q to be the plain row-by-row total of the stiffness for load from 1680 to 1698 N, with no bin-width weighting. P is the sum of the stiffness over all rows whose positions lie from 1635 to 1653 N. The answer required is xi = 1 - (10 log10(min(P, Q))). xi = -26.2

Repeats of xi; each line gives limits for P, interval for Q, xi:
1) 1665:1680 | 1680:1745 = -28.6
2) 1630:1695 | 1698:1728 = -31.2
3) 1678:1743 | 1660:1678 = -29.1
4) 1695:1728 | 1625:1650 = -27.8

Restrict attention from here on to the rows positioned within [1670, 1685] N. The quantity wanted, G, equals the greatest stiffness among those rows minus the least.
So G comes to 35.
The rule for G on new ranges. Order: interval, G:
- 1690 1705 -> 64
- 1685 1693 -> 22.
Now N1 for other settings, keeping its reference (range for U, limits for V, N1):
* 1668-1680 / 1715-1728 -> 0.02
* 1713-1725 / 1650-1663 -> 0.28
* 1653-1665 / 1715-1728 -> 0.22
